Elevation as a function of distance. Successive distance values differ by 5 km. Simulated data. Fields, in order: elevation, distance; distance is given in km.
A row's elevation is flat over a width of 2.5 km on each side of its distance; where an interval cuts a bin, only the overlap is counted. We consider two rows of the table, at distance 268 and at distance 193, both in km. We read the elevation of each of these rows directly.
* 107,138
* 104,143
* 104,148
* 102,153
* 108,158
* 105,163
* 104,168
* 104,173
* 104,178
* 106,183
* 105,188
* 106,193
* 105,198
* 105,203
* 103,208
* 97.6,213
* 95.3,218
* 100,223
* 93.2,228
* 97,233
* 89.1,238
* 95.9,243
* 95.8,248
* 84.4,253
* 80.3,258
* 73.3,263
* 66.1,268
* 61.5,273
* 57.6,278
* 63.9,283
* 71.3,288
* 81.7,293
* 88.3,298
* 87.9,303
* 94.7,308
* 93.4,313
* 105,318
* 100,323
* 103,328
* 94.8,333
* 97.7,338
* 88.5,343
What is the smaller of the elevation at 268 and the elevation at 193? 66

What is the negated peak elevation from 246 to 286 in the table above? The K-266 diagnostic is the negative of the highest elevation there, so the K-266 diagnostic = -96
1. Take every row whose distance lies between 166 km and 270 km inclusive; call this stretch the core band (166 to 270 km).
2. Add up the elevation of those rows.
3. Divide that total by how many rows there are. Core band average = 96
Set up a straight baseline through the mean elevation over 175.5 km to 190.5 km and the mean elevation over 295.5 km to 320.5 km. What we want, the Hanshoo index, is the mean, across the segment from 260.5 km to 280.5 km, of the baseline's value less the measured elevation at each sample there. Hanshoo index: 33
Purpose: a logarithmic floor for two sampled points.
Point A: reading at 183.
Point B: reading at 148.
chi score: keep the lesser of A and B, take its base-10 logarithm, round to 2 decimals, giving 2.02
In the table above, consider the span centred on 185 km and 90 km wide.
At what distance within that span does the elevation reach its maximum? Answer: 158 km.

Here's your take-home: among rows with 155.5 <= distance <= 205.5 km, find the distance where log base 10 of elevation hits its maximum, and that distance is 158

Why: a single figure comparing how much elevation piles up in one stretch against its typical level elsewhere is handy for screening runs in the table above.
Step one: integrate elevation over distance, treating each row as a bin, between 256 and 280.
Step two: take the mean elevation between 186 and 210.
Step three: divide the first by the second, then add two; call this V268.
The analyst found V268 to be 18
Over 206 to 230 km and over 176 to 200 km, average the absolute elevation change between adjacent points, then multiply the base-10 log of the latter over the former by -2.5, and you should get 1.5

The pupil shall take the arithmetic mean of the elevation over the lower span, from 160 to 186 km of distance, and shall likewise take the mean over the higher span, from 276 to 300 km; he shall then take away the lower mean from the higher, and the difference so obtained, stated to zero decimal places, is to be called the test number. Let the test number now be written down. -32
